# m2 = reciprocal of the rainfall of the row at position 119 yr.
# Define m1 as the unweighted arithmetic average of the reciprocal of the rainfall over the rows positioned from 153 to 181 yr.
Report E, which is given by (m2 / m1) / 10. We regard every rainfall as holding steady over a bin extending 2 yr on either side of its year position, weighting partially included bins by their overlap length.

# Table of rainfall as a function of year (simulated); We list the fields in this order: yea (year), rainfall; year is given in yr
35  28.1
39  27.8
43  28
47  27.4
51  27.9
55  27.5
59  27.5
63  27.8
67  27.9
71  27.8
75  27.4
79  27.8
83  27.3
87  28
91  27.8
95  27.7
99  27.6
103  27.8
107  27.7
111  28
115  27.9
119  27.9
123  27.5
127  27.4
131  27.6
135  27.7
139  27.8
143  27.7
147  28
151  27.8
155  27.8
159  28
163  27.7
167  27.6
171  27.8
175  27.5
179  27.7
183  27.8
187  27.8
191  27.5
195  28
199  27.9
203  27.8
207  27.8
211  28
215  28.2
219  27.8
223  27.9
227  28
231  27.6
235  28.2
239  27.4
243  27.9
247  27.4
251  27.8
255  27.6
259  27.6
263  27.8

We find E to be 0.099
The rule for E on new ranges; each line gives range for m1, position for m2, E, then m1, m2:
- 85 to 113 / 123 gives 0.101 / 0.0360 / 0.0364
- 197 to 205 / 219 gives 0.100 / 0.0359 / 0.0360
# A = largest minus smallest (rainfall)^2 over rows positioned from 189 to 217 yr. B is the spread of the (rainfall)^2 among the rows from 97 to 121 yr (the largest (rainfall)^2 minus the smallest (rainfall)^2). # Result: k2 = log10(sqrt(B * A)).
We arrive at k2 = 1.47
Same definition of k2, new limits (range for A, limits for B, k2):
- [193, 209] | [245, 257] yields 1.20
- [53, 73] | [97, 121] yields 1.35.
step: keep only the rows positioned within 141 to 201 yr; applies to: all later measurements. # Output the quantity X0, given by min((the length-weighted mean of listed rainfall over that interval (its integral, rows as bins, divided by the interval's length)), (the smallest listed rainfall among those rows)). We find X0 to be 27.5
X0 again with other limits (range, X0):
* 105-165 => 27.4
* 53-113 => 27.3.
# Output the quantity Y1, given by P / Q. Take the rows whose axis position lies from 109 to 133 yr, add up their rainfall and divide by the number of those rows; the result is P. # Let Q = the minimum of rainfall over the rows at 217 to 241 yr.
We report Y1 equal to 1.01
